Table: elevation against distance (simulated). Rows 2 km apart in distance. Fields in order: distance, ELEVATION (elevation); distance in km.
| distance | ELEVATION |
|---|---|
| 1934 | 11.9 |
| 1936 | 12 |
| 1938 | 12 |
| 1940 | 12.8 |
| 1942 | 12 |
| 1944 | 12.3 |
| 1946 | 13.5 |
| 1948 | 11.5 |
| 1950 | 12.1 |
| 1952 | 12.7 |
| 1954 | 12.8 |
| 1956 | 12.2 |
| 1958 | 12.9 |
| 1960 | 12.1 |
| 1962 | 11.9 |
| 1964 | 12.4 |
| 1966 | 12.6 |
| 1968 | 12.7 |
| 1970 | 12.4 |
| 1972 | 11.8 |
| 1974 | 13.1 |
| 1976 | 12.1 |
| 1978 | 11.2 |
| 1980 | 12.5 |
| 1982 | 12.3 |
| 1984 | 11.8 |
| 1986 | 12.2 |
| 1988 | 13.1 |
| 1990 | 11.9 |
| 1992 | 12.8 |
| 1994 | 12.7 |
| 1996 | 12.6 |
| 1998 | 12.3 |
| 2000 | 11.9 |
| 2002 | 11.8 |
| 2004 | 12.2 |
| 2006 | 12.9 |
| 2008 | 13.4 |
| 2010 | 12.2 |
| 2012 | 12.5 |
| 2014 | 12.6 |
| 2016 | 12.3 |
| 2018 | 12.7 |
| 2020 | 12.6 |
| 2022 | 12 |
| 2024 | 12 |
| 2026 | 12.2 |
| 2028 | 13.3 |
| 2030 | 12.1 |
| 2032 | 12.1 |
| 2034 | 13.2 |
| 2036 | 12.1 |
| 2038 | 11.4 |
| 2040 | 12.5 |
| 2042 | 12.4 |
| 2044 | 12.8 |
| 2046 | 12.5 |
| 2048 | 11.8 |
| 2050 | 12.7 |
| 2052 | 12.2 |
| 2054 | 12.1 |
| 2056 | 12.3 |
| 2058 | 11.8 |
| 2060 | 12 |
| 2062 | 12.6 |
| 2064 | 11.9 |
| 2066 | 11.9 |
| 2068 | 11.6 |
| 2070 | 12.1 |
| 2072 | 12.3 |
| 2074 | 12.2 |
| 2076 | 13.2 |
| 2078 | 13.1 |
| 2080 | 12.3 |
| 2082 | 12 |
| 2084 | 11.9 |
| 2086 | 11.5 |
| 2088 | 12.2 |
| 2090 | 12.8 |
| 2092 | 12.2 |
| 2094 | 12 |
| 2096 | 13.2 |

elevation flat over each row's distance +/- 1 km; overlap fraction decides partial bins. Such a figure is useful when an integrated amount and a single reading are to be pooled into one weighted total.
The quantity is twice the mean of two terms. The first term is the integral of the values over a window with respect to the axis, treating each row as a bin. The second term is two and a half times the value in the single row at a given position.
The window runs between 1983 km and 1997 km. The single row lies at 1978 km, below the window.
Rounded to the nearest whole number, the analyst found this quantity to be 202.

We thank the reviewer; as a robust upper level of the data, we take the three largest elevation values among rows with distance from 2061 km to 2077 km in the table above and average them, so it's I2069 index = 12.7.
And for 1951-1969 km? 12.8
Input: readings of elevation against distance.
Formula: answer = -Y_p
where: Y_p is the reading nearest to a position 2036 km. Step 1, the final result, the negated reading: -12.1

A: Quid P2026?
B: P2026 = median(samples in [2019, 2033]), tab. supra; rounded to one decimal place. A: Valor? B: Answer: 12.1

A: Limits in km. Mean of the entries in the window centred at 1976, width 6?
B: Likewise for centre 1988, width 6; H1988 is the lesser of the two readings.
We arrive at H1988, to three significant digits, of 12.1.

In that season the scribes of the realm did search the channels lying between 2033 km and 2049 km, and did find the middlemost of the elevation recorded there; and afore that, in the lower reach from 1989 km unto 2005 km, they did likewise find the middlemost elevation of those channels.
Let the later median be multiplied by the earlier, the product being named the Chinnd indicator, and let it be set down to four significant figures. 152.5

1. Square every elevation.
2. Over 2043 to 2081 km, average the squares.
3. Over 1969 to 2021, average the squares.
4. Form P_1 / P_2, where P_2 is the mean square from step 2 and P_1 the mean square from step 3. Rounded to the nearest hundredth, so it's 1.02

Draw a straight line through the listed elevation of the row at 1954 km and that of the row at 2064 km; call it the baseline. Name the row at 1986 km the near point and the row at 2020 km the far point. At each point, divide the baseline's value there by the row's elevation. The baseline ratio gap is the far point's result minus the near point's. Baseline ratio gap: -0.05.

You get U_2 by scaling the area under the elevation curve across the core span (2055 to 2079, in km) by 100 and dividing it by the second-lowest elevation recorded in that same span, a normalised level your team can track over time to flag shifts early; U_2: 2492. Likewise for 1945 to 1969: 2511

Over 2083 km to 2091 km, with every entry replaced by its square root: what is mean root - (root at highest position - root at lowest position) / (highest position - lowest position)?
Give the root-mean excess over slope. 3.46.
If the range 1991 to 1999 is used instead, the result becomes 3.56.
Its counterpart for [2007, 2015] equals 3.58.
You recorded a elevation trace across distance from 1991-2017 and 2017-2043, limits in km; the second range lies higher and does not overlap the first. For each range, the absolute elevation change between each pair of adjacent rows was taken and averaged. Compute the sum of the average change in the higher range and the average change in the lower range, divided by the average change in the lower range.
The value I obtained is 2.62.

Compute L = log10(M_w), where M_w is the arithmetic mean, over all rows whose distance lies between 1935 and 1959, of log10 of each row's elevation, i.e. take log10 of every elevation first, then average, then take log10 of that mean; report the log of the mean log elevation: 0.0386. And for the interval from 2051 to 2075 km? 0.0343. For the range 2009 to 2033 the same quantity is 0.0385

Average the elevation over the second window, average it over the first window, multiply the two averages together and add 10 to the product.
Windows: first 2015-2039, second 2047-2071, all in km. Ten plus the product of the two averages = 159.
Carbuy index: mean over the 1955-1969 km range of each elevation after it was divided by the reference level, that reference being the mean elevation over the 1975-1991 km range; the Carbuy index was 1.02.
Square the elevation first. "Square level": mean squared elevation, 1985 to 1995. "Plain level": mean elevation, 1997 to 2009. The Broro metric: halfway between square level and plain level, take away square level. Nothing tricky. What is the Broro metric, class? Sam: -73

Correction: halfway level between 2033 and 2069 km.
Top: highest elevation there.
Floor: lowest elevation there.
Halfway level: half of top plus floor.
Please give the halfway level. 12.3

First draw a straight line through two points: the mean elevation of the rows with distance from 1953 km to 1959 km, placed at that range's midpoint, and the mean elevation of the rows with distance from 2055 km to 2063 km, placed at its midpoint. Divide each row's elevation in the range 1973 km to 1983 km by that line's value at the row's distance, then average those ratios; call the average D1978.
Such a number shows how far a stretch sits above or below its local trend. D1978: 0.98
